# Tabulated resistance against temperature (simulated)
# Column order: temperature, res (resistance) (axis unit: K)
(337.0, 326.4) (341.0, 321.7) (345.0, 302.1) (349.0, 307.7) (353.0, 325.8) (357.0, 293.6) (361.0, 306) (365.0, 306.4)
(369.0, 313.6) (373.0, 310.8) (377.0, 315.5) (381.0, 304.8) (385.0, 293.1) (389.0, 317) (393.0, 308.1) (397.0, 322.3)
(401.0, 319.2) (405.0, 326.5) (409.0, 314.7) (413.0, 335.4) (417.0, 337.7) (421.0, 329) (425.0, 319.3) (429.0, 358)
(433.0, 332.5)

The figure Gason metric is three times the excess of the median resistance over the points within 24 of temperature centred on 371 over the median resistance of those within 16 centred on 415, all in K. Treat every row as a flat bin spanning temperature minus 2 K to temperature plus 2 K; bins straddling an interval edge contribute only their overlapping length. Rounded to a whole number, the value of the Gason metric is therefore -71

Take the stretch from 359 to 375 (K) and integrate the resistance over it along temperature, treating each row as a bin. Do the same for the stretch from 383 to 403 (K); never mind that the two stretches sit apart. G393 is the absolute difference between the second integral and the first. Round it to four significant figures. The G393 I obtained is 1292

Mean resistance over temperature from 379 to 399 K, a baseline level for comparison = 309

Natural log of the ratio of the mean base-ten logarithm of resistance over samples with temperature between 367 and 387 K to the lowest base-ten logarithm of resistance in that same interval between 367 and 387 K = 0.0084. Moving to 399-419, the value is 0.0064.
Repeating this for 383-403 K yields 0.0108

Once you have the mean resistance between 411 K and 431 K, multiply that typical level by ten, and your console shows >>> 3359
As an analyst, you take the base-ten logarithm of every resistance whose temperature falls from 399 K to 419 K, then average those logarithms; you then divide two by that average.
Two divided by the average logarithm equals 0.796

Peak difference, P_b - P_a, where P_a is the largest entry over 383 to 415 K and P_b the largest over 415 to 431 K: 23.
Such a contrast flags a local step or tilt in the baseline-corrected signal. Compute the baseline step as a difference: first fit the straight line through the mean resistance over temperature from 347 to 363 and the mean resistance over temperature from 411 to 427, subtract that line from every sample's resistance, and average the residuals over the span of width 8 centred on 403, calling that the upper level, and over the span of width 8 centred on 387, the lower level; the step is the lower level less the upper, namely -12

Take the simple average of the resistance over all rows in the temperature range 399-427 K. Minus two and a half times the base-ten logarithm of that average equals -6.283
